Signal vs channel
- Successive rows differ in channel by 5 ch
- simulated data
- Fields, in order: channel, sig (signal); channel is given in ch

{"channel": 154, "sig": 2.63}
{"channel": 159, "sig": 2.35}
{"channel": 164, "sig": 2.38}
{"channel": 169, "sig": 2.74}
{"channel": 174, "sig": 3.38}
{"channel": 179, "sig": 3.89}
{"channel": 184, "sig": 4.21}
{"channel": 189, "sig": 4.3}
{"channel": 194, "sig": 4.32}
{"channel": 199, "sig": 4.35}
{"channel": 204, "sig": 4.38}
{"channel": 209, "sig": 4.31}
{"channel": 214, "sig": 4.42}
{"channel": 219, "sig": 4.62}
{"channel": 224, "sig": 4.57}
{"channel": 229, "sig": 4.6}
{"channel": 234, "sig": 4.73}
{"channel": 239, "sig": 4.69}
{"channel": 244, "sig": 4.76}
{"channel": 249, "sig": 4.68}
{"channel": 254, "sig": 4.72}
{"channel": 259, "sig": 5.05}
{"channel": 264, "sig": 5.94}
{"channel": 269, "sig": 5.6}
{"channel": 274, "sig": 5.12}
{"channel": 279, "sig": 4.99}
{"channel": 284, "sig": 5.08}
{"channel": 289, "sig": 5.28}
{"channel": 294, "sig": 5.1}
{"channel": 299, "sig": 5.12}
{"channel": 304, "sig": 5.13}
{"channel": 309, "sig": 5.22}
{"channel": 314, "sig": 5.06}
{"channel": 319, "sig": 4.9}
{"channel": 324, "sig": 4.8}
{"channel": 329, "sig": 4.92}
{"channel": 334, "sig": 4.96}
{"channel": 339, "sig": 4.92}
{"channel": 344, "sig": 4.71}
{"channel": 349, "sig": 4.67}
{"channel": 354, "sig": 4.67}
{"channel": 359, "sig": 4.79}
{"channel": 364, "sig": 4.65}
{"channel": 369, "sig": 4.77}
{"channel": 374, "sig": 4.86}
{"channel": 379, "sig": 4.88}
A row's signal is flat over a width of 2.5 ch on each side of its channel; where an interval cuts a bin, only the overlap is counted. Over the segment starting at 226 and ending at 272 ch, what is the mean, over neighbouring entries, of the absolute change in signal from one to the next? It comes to 0.24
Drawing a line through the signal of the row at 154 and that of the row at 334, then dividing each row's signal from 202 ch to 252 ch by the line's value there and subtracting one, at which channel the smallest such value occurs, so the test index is 249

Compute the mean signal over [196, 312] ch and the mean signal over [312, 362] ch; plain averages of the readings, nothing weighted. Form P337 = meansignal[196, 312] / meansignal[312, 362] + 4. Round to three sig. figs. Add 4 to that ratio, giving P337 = 5.01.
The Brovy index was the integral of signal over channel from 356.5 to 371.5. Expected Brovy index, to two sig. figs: 71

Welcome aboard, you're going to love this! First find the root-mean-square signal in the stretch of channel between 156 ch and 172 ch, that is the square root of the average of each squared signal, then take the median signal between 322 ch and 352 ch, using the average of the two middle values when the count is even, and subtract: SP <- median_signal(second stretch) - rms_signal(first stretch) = 2.36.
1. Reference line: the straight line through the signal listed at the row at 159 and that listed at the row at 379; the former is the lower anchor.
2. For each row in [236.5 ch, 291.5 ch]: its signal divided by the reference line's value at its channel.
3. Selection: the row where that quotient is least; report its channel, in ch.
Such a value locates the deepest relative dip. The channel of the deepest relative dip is 279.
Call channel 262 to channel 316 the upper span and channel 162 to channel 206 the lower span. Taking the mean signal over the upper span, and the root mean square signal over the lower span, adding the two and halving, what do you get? 4.54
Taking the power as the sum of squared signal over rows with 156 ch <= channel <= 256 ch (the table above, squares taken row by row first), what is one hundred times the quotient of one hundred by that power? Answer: 28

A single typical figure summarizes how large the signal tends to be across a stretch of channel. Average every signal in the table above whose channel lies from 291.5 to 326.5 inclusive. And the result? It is 5.05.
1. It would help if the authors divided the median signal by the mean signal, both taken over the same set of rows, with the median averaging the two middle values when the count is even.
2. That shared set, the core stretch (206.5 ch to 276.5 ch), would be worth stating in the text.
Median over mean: 0.97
